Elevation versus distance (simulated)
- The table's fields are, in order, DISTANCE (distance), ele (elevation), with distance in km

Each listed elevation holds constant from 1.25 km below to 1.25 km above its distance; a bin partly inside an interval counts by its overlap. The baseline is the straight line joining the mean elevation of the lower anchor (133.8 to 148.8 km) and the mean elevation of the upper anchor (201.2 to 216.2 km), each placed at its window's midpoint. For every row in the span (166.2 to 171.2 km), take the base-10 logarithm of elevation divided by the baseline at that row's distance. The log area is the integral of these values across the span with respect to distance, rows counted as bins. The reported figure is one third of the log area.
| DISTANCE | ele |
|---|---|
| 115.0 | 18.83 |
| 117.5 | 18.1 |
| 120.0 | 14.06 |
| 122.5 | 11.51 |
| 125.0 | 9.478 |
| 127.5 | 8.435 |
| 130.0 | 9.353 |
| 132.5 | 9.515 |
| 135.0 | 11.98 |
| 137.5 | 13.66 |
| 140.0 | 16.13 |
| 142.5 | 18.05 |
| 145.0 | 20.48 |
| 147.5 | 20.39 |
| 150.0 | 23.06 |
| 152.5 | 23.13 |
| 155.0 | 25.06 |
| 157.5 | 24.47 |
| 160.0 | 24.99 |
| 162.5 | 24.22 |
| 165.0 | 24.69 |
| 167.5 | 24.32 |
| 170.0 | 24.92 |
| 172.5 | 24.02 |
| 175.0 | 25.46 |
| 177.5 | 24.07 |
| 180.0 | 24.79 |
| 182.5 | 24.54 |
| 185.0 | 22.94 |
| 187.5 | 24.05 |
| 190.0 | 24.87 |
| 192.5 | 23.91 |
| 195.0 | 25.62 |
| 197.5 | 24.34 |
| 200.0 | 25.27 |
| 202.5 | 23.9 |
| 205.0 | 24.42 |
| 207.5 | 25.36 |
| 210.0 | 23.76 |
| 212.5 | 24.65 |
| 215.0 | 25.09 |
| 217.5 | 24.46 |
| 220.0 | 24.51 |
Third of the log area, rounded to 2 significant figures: 0.15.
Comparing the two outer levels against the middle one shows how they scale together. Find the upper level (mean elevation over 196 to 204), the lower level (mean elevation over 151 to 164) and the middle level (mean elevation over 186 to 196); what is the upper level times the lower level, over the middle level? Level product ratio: 24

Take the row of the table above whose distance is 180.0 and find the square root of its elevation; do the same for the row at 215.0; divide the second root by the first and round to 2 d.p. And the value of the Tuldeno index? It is 1.01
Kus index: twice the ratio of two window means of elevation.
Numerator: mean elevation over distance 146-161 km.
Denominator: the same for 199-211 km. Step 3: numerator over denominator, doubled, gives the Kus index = 1.9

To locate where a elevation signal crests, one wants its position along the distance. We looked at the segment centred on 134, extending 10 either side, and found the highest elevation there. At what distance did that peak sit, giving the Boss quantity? 142.5 km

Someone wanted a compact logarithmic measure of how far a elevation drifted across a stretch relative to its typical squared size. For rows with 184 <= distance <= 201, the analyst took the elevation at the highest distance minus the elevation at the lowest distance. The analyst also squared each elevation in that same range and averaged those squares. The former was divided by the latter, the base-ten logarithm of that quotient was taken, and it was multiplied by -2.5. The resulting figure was 6.0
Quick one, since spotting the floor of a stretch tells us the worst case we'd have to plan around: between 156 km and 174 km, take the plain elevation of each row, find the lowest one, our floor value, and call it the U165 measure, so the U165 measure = 24.02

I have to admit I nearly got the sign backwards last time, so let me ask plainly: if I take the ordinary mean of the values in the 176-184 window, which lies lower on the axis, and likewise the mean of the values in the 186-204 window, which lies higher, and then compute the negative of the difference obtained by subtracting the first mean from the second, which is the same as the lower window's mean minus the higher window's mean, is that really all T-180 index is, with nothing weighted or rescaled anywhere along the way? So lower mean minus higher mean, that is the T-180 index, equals -0.1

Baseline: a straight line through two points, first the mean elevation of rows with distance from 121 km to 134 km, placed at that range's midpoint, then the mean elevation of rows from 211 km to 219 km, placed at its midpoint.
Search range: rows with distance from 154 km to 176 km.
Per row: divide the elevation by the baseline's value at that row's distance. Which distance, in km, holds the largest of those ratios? 155.0 km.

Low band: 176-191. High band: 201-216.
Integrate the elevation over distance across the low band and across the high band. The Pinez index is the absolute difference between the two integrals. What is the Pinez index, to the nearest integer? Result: 5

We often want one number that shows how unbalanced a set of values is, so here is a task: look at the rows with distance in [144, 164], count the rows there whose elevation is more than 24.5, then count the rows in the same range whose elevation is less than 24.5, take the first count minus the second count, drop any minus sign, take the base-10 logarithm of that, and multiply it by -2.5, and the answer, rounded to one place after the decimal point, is -1.5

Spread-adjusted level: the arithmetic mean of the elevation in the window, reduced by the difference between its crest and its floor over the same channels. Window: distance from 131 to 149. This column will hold 5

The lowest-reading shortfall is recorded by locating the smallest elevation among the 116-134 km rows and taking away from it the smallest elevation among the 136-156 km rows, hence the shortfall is -5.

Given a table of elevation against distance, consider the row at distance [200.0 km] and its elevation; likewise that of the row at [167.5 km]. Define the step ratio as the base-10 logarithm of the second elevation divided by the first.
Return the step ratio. -0.017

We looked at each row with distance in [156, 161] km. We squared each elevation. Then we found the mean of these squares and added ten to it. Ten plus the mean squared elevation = 622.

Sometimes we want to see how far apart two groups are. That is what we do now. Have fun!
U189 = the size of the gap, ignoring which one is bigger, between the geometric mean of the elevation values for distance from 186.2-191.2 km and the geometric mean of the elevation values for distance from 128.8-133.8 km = 15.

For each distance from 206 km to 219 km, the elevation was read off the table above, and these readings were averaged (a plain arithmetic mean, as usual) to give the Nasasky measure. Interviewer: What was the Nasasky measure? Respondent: 24.7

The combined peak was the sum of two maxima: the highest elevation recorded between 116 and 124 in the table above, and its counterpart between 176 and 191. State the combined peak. 43.0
